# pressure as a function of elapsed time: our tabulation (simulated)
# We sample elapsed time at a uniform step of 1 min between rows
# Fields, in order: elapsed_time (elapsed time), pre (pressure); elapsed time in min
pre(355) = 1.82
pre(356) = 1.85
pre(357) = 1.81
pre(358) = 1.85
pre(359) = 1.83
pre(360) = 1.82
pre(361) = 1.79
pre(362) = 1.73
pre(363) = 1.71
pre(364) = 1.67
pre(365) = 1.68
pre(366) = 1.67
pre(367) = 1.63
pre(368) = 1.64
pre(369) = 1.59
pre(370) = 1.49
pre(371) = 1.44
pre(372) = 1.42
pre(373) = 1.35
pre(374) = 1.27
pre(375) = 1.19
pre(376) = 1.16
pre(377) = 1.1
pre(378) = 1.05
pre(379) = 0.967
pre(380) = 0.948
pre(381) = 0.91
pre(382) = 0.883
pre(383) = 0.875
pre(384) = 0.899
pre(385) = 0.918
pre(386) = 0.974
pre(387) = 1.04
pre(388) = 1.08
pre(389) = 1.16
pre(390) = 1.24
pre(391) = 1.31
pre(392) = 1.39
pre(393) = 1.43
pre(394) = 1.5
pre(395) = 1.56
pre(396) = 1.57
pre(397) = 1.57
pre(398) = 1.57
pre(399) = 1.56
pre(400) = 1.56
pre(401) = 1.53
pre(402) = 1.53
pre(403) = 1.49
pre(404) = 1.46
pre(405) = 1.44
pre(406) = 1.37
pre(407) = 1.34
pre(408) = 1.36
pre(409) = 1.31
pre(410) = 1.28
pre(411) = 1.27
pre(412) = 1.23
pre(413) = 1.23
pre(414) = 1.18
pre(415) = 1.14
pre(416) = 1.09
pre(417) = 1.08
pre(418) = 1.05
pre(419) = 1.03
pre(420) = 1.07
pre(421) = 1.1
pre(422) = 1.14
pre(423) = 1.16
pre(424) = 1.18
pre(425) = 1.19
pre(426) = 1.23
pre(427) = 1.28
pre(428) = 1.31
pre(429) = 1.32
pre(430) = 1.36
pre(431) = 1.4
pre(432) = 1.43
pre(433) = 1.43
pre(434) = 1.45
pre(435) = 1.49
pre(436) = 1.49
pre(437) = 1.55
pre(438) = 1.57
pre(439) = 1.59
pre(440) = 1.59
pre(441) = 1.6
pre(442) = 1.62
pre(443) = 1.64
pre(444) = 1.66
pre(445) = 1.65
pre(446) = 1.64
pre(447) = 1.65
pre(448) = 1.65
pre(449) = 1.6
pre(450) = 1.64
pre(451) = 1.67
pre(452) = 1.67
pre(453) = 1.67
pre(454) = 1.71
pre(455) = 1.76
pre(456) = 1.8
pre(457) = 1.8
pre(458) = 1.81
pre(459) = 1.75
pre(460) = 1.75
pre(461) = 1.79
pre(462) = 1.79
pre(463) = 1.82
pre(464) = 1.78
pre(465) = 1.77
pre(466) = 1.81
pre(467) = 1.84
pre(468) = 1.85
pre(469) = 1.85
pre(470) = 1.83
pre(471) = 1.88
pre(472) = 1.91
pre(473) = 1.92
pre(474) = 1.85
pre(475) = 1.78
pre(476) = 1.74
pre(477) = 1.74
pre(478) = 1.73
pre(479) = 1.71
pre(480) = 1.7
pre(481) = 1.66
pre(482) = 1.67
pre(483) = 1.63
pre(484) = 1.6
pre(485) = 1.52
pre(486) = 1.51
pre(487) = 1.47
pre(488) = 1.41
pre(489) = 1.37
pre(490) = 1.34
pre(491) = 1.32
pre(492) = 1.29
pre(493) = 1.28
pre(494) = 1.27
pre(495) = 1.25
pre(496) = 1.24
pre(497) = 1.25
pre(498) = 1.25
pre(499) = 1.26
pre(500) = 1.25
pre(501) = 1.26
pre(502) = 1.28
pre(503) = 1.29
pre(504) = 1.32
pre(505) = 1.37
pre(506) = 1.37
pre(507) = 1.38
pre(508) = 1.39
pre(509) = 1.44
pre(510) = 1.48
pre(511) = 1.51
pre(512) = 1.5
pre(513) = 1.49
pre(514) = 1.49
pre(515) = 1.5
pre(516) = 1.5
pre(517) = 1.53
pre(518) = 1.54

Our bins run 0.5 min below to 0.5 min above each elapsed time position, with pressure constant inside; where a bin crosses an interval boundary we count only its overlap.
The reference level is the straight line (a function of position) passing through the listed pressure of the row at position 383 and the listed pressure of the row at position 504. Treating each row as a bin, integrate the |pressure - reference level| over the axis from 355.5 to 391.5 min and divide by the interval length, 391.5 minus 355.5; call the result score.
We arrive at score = 0.52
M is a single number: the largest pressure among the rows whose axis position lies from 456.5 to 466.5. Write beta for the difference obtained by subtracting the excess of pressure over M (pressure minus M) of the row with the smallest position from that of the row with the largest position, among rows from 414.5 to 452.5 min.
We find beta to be 0.53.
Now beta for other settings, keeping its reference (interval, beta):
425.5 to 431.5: 0.17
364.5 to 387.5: -0.64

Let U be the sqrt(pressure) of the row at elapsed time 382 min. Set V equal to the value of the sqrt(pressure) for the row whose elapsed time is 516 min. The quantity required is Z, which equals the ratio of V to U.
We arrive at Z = 1.30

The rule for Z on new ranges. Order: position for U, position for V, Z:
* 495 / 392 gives 1.05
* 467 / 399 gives 0.92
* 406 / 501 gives 0.96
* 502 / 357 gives 1.19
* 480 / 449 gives 0.97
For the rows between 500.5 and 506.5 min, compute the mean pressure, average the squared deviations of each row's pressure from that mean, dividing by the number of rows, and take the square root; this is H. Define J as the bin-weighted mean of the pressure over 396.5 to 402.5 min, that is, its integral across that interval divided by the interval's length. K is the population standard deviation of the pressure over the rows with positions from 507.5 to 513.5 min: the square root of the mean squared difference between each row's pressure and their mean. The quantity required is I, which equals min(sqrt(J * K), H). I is 0.043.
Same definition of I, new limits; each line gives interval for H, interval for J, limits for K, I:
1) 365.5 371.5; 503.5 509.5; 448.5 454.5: 0.084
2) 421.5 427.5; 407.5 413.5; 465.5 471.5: 0.046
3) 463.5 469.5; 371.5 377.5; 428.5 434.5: 0.032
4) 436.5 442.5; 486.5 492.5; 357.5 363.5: 0.022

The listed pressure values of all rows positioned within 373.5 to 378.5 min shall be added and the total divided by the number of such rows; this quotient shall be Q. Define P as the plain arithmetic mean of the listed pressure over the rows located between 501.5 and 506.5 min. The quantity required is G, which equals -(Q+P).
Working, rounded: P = 1.33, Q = 1.2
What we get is -2.5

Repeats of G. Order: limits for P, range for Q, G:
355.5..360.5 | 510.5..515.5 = -3.3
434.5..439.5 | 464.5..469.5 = -3.4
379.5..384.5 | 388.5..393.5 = -2.2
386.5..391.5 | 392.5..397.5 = -2.7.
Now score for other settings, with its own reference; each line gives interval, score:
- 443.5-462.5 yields 0.58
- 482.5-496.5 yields 0.14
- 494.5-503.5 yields 0.04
